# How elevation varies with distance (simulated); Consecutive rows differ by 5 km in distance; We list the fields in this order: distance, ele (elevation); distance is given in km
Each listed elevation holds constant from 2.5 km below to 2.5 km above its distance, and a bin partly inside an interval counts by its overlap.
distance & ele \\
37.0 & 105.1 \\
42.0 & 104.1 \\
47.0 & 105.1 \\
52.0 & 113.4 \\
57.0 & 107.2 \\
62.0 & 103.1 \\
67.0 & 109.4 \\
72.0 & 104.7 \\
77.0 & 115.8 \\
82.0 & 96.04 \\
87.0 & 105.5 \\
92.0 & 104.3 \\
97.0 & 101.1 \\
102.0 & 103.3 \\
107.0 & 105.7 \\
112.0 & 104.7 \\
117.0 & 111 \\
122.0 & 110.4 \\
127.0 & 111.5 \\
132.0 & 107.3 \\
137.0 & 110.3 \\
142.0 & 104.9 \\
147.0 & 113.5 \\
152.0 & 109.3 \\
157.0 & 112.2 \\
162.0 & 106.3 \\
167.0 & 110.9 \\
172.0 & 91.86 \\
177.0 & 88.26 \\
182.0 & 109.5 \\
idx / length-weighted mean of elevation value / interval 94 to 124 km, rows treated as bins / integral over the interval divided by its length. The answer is 105.9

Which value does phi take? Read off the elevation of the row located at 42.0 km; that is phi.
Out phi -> 104.1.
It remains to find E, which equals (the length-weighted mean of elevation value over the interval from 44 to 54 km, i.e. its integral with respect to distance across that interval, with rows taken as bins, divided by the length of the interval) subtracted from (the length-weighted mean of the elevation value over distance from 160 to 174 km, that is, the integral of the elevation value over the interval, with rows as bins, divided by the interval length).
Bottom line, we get -5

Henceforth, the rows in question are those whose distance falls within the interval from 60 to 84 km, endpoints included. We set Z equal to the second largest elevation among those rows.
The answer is 109.4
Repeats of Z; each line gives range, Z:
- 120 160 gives 112.2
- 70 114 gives 105.7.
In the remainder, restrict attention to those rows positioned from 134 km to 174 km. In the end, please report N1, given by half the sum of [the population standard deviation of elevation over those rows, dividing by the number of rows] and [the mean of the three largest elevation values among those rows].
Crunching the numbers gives 59.3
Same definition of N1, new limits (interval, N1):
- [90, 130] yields 57.3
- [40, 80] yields 58.6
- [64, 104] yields 57.8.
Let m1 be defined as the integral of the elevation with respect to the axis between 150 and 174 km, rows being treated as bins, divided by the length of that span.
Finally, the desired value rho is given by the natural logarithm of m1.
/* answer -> 4.67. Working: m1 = 106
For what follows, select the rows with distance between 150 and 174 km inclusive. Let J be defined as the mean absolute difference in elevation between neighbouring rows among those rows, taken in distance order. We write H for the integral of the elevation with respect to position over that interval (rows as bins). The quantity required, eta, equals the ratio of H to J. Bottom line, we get 315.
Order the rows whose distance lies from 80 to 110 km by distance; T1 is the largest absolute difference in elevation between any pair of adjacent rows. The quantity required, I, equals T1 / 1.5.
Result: 6.3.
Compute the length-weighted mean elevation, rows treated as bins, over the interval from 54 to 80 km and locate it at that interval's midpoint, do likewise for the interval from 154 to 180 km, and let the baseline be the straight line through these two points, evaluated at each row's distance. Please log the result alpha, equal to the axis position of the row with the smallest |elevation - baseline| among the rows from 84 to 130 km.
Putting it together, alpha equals 107.0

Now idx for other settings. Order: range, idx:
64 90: 106.2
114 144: 109.2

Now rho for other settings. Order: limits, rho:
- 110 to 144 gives 4.69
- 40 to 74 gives 4.67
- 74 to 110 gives 4.65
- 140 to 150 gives 4.70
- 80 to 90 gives 4.62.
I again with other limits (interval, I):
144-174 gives 12.7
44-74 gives 5.5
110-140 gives 4.2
